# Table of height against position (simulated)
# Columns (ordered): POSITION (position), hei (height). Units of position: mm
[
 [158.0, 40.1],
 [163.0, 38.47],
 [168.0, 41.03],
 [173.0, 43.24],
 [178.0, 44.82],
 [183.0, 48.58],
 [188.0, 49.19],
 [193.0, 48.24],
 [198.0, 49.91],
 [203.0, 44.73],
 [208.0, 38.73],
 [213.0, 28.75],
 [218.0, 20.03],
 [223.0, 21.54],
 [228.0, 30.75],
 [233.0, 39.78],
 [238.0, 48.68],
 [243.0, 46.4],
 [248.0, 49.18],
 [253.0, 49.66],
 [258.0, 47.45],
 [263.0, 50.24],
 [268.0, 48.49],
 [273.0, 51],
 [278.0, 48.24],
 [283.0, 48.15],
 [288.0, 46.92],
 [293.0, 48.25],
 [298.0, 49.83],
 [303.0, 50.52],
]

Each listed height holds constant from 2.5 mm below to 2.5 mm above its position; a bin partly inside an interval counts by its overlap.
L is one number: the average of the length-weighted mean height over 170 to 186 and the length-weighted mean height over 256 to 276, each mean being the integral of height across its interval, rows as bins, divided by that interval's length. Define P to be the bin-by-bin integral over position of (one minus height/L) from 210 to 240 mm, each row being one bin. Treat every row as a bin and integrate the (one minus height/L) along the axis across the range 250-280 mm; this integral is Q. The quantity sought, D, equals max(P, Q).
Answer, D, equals 10.1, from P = 10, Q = -1.1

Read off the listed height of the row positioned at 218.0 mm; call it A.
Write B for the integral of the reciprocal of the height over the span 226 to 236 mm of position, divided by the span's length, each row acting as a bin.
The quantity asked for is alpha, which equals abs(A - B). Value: 20.0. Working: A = 20.03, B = 0.0282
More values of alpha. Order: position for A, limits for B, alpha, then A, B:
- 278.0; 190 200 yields 48.2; 48.24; 0.0204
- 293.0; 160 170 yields 48.2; 48.25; 0.0252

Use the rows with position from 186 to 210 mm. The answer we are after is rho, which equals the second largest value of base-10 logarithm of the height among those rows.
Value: 1.69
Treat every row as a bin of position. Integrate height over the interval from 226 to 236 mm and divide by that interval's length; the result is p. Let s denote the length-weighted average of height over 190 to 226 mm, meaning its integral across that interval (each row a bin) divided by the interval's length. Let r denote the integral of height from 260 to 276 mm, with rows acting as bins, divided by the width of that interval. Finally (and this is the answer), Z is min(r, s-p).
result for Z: -0.1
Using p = 36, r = 49.8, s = 36.1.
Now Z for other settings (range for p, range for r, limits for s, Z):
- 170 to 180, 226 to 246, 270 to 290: 4.8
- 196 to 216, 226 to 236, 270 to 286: 9.3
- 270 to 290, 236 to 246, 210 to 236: -19.8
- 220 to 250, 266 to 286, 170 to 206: 7.9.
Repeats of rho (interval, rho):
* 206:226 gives 1.46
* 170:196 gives 1.69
